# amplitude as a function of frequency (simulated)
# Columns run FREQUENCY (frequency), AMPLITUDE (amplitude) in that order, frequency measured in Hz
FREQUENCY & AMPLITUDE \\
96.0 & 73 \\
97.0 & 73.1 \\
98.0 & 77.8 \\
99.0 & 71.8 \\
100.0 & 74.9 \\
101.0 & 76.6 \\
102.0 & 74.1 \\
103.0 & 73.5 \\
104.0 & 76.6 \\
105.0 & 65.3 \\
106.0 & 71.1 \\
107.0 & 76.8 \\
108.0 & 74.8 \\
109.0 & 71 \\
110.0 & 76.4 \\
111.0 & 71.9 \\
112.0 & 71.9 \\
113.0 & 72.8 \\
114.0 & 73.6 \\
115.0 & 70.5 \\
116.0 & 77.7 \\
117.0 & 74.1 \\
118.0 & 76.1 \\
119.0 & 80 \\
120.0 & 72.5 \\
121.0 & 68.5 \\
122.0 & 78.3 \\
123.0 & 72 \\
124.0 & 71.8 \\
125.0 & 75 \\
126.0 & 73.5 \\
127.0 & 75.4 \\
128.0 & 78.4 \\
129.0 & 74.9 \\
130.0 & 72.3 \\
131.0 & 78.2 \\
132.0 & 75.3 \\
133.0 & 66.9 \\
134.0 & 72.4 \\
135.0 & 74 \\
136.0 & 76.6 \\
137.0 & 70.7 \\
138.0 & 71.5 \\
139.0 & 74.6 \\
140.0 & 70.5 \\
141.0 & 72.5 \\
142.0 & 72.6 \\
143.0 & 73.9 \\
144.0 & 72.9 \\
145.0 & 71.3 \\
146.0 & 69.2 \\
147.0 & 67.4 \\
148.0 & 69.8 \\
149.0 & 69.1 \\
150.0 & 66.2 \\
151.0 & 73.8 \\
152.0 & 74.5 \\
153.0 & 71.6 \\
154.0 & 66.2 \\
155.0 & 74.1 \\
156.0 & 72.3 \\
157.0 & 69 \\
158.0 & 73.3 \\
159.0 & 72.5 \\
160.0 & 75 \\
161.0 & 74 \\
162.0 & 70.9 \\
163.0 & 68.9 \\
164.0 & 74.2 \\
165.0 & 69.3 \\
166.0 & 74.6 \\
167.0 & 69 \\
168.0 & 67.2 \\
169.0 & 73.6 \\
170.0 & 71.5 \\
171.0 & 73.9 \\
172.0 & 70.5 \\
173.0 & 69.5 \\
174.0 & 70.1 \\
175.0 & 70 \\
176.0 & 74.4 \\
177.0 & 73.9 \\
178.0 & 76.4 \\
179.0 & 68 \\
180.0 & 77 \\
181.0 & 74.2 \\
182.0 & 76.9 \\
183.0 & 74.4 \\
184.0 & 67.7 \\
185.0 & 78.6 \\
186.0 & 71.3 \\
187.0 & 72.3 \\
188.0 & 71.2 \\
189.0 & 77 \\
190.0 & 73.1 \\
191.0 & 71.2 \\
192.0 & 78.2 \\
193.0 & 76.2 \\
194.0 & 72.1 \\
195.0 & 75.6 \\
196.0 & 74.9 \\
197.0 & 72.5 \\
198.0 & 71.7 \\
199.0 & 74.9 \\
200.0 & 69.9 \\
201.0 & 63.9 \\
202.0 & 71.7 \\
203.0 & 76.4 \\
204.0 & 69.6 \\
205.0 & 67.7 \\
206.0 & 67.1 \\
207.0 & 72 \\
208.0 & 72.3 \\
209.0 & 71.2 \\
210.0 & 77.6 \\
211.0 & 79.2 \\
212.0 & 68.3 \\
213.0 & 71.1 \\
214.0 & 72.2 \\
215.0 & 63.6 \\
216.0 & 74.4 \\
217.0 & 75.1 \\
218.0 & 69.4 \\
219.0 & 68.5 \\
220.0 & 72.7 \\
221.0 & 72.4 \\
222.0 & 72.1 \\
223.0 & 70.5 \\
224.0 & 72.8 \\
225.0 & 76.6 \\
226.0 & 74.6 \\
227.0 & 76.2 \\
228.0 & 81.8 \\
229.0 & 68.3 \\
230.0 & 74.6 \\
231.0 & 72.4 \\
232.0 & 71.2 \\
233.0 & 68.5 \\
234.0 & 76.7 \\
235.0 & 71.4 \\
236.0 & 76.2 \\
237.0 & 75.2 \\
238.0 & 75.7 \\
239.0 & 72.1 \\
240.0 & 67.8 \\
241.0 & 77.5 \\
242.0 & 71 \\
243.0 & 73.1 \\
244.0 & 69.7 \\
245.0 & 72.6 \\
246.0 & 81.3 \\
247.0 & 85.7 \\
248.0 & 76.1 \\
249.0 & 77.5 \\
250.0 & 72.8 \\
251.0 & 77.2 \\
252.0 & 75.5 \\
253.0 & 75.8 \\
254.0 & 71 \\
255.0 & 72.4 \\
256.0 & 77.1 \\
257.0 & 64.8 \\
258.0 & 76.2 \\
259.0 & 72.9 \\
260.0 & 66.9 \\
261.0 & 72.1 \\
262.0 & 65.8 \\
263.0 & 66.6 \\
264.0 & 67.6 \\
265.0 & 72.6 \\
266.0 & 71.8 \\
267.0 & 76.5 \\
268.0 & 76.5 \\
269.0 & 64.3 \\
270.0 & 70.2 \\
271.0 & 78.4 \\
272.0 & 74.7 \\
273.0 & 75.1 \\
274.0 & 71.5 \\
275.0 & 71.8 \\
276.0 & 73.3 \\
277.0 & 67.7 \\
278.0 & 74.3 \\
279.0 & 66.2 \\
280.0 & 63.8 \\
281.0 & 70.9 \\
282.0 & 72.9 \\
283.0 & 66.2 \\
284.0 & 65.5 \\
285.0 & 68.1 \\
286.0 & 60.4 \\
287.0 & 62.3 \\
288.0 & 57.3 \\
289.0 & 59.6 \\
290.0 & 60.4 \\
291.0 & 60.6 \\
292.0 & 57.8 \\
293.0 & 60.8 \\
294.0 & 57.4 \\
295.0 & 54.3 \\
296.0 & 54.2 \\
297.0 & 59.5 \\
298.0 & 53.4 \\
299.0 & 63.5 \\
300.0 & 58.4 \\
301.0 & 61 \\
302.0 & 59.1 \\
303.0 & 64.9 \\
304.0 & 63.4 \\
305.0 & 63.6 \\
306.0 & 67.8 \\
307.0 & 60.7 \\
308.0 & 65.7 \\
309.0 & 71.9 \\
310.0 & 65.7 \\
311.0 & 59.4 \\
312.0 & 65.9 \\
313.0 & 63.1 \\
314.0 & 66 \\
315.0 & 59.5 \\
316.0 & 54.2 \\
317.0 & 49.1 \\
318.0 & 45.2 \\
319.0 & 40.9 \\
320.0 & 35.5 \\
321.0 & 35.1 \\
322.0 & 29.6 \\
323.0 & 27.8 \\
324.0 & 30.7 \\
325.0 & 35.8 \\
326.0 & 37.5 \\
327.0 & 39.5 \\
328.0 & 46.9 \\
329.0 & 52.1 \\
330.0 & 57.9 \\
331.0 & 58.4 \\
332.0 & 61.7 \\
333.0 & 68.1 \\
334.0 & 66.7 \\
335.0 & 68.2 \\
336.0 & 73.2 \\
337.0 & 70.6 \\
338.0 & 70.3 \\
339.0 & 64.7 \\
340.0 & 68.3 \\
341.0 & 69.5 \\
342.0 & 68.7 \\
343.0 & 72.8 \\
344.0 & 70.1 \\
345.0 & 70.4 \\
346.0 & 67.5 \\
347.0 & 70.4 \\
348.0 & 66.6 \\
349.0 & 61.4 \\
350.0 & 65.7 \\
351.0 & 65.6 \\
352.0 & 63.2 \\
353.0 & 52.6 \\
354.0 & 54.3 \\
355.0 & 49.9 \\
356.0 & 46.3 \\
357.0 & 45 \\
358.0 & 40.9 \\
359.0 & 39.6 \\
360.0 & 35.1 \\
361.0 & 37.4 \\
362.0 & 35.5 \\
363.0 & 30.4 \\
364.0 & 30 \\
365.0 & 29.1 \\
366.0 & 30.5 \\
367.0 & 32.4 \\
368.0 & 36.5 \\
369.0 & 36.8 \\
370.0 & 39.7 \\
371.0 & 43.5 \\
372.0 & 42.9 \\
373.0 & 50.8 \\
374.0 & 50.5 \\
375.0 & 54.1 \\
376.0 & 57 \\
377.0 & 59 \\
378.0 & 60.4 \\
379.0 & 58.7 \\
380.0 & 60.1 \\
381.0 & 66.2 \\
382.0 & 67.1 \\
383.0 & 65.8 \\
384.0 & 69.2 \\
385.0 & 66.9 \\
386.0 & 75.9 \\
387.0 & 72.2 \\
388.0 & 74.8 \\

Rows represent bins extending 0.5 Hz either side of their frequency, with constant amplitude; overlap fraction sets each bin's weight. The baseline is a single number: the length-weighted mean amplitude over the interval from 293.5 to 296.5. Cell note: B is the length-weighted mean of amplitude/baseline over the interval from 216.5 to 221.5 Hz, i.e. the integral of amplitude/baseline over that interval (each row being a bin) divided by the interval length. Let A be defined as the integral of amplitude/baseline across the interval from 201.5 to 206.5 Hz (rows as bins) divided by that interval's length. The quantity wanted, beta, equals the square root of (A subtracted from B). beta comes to 0.14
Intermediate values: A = 1.27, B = 1.30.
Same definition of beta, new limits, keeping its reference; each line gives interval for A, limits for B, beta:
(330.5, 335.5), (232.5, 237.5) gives 0.40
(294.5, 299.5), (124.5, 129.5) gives 0.58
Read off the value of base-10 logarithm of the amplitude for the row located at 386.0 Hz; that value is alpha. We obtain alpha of 1.88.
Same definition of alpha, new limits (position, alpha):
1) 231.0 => 1.86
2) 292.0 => 1.76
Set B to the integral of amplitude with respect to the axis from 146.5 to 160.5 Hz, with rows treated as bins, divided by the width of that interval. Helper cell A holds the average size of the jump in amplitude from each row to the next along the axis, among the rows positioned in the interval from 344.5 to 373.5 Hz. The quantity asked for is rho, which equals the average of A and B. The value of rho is 37.1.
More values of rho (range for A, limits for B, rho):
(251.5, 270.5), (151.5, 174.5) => 38.2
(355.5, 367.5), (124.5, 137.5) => 38.2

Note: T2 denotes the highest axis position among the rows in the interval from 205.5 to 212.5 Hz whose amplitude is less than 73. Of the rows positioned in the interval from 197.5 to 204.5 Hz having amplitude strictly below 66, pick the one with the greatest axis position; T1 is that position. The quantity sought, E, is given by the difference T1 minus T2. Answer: -11 Hz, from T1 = 201.0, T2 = 212.0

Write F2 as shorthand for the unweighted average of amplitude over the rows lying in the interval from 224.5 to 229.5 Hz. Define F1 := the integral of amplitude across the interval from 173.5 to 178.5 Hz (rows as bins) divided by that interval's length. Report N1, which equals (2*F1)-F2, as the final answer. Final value 70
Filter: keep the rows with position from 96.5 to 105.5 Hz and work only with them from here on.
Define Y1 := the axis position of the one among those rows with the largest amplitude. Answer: 98.0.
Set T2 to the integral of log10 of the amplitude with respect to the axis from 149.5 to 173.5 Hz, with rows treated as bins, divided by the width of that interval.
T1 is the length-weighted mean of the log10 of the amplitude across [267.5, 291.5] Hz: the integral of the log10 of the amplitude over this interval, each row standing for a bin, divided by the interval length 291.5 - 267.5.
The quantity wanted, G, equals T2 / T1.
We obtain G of 1.01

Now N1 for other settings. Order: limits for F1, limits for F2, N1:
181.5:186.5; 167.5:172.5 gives 76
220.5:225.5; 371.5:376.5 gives 95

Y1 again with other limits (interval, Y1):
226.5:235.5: 228.0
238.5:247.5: 247.0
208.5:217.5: 211.0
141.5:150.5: 143.0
